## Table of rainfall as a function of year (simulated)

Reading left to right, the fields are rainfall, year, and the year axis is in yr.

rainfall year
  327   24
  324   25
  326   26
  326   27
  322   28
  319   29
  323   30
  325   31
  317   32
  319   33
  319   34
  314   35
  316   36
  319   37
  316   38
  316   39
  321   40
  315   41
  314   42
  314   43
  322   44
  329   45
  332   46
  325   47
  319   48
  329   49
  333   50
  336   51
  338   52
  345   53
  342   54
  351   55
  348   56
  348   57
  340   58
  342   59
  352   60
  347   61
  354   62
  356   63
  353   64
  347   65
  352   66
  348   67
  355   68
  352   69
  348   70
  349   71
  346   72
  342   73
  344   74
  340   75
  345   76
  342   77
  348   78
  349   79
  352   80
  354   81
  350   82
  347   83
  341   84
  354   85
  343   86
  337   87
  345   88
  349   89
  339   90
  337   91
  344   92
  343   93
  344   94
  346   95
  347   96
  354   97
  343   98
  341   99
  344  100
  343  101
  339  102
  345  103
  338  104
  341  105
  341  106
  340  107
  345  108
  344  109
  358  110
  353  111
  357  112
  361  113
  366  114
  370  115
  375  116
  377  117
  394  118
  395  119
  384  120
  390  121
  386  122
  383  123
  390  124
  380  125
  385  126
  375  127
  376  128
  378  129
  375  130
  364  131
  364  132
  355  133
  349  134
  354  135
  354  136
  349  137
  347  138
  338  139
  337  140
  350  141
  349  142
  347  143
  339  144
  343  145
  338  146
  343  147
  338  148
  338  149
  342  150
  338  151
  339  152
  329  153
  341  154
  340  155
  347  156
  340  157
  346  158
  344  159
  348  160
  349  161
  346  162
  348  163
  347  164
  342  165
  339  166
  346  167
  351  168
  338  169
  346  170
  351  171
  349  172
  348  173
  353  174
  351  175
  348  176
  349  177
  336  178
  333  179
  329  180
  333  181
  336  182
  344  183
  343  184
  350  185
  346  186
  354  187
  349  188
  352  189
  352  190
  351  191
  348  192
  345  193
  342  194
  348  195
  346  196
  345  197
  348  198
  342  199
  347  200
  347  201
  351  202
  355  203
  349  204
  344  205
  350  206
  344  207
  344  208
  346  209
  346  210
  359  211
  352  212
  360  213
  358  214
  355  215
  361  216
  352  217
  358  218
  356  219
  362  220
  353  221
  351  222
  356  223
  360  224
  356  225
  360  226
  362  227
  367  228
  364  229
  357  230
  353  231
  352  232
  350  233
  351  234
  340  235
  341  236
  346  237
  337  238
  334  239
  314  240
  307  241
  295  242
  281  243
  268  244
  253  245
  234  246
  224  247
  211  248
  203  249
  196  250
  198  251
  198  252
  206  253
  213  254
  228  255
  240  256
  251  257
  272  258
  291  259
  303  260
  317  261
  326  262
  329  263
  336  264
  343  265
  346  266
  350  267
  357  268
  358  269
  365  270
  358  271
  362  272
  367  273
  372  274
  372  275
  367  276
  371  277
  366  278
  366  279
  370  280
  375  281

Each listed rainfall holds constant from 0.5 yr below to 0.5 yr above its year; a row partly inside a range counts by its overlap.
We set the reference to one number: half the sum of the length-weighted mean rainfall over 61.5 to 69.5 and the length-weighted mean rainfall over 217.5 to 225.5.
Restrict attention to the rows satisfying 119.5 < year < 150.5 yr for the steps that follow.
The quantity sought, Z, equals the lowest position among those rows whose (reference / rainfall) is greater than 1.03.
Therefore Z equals 139 yr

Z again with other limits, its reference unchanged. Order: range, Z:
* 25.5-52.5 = 26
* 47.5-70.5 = 48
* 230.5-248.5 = 235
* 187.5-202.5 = 194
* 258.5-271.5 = 259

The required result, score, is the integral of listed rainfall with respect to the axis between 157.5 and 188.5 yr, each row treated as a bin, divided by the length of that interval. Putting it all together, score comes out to 345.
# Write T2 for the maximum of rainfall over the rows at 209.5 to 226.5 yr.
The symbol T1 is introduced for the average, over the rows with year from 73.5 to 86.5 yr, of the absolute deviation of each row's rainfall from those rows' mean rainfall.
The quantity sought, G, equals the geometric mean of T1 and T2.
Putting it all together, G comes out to 38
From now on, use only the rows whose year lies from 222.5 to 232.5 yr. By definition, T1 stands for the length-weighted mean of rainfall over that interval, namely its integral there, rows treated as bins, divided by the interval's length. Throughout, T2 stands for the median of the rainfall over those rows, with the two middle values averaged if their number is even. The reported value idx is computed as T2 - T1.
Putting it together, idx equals -0.2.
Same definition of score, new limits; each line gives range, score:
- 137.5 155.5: 341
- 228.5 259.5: 281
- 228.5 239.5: 348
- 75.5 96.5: 346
